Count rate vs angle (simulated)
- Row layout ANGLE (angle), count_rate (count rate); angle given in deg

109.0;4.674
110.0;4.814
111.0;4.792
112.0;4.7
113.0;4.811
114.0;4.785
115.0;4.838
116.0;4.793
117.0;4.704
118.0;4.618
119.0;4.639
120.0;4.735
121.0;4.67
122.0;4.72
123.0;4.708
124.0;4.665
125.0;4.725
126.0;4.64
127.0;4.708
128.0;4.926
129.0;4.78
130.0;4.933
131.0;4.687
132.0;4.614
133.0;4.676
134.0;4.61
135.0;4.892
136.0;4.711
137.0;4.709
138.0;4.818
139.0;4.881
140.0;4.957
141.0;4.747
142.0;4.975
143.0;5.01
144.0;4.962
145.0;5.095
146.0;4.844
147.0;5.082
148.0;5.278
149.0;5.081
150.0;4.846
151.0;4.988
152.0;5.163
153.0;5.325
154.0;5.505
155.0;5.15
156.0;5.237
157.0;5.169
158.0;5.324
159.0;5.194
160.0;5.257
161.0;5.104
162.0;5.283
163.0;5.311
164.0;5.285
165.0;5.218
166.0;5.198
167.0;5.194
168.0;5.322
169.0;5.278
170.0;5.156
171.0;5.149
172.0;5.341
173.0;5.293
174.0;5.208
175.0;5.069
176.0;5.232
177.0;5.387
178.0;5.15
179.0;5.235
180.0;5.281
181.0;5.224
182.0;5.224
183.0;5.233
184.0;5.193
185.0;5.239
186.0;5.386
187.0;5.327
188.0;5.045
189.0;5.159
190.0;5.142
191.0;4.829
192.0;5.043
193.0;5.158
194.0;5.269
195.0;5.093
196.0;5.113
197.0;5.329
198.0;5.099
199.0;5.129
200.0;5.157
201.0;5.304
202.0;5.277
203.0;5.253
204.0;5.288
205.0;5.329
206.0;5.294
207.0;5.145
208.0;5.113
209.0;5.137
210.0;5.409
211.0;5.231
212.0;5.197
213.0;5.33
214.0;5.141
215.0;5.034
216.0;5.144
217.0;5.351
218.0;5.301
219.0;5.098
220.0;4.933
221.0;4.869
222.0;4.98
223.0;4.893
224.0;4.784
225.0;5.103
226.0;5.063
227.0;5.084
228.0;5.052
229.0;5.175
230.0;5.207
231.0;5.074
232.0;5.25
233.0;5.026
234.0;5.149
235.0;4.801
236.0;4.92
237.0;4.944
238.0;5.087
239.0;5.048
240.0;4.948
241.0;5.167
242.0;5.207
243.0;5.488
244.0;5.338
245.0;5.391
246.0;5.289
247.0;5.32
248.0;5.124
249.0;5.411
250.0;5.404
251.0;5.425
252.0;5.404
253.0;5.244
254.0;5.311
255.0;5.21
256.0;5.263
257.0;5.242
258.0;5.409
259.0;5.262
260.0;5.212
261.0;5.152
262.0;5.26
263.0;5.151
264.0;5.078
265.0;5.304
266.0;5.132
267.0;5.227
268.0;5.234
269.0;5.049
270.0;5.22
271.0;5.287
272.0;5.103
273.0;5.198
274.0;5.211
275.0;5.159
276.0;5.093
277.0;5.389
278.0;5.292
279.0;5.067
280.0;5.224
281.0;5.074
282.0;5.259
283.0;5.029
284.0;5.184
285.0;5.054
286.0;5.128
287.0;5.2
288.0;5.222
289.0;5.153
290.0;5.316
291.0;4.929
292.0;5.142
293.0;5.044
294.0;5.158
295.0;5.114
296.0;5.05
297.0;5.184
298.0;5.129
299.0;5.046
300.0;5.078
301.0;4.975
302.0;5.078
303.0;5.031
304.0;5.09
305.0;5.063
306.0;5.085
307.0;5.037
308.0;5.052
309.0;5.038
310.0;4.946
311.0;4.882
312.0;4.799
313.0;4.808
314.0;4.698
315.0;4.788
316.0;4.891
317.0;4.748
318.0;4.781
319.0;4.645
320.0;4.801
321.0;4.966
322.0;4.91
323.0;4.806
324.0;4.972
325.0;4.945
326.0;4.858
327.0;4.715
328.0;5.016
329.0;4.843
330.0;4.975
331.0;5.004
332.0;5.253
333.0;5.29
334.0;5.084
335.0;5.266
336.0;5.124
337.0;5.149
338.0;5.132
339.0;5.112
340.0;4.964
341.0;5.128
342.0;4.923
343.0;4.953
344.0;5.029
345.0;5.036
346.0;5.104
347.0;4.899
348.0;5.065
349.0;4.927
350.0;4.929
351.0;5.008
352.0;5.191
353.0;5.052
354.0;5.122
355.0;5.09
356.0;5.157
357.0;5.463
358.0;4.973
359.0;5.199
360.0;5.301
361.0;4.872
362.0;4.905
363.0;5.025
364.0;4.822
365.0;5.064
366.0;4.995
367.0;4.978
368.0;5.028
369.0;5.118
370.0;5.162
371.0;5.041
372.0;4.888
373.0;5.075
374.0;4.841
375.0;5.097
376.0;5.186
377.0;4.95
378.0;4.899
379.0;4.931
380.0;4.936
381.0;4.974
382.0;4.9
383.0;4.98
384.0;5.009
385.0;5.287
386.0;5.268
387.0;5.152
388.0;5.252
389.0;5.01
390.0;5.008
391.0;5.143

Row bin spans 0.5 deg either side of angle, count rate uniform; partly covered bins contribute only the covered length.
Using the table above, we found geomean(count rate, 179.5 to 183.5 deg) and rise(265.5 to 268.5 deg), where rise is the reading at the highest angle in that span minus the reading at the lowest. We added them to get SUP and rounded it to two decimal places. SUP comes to 5.34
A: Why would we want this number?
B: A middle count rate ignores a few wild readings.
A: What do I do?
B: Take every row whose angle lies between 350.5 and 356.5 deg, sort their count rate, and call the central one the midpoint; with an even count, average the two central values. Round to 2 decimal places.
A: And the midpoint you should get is 5.11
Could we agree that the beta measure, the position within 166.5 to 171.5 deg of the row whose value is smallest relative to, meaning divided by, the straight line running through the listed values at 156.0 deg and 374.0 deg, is 171.0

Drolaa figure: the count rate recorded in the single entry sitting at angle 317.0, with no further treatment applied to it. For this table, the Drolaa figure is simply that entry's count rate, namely 4.748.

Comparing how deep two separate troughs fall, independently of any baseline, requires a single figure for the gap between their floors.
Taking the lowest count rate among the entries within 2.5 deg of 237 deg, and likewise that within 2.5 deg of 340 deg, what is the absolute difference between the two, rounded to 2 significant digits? 0.12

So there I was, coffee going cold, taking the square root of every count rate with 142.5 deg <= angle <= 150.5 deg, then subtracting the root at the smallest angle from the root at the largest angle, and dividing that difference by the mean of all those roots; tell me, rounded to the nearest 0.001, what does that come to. -0.016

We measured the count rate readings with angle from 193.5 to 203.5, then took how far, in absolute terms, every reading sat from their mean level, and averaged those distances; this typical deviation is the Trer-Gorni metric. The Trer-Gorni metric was 0.084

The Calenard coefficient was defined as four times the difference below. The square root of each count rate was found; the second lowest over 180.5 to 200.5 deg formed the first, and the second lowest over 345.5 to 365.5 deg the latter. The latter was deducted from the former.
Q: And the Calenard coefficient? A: 0.15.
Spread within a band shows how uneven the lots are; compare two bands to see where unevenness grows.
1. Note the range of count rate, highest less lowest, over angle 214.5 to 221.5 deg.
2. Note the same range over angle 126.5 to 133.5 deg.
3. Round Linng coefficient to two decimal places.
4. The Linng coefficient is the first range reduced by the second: 0.16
